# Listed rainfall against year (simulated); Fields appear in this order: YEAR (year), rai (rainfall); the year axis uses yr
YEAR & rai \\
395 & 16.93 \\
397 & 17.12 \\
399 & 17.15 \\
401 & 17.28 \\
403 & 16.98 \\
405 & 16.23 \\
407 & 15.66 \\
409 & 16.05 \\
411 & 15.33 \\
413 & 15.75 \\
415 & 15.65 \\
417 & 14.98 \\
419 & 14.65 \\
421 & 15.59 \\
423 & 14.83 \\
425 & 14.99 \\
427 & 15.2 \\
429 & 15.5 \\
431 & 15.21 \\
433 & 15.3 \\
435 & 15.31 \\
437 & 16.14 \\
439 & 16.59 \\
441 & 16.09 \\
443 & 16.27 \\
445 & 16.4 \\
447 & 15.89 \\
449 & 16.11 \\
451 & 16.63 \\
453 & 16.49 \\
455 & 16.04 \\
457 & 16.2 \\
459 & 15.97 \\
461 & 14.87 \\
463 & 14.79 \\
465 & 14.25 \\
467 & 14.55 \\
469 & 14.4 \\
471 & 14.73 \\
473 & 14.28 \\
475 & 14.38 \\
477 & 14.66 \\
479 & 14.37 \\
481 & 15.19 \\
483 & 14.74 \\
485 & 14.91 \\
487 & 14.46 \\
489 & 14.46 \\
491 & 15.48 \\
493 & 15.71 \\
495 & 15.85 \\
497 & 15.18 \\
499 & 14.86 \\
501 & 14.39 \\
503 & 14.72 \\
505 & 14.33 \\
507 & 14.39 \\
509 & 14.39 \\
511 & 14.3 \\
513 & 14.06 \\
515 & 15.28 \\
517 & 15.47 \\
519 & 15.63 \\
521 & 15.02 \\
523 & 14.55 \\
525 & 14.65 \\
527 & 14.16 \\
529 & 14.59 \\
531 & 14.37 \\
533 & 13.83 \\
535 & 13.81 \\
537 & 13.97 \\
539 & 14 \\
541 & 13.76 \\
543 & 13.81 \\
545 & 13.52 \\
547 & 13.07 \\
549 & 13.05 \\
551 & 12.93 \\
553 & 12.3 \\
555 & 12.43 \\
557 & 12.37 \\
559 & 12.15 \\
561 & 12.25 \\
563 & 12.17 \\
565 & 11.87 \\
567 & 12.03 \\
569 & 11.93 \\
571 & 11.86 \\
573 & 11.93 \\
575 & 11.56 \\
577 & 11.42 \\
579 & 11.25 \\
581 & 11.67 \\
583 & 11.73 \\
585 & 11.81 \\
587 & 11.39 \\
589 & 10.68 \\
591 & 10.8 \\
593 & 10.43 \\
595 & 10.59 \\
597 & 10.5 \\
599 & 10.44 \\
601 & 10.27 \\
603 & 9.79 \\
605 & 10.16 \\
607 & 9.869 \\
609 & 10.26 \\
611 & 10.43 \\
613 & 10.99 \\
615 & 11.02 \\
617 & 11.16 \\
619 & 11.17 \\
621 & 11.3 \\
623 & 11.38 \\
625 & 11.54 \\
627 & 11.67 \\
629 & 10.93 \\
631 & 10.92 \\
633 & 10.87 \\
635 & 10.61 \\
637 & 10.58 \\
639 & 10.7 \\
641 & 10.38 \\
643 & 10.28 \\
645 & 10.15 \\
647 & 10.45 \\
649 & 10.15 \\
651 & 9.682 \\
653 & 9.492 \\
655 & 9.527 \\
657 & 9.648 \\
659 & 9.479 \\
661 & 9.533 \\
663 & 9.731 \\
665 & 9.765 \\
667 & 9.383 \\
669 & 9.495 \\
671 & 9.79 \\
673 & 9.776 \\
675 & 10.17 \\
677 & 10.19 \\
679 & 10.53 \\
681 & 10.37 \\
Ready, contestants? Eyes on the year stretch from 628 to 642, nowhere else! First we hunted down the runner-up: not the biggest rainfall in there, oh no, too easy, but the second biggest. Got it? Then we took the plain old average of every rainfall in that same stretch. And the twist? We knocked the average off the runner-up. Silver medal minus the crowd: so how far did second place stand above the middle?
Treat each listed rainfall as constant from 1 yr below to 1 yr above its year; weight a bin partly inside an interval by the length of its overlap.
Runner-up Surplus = 0.21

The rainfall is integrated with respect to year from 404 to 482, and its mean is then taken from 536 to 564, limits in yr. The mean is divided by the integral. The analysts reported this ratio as 0.01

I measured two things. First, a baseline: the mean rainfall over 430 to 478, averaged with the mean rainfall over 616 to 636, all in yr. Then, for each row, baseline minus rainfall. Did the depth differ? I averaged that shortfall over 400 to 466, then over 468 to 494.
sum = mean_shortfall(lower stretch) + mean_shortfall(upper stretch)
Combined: -3.8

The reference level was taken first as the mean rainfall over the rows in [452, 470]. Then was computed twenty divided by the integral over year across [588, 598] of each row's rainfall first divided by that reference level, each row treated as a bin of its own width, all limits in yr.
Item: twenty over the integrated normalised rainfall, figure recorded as 2.88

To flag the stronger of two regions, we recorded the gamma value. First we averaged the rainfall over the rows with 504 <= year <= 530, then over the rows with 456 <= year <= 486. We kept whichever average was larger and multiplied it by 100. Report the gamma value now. 1482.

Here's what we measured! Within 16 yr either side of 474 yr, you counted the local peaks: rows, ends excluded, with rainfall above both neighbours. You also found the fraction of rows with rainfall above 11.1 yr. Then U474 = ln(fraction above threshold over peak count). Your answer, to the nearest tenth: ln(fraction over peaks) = -1.6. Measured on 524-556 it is -1.1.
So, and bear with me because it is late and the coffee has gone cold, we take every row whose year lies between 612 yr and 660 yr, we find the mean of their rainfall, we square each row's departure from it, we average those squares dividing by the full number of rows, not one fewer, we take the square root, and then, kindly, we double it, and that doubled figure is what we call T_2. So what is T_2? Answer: 1.3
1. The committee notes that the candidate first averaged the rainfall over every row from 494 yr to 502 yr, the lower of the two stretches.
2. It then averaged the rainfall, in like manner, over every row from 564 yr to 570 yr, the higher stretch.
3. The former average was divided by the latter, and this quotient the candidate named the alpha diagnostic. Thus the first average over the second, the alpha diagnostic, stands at 1.3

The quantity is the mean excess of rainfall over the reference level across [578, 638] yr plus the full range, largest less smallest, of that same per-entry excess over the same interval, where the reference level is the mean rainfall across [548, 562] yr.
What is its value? 0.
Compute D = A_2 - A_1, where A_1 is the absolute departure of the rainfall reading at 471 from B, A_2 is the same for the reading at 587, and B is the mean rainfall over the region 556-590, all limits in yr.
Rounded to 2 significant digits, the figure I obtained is -2.6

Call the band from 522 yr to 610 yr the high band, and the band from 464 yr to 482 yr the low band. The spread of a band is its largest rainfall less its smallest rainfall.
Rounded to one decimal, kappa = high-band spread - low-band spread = 3.9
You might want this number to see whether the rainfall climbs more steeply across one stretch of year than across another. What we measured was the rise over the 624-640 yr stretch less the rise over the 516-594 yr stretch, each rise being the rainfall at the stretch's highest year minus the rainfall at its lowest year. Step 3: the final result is 4.2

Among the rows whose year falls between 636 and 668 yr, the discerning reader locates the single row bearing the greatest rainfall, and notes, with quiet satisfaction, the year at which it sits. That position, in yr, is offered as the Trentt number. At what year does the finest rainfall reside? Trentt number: 639 yr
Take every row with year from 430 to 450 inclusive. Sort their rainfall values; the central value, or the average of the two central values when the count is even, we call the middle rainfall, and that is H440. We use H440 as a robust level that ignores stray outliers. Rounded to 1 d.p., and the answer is 16.1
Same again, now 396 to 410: 17.0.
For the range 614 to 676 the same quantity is 10.3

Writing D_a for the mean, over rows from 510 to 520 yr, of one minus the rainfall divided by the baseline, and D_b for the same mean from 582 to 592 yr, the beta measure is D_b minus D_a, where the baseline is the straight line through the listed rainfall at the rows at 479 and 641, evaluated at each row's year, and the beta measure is 0.15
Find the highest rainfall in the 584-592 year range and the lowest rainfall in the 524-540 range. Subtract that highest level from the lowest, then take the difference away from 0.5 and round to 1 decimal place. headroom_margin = -1.5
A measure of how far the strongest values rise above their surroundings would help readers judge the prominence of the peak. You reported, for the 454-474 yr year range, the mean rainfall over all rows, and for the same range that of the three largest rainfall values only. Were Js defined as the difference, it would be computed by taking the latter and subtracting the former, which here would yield 1.1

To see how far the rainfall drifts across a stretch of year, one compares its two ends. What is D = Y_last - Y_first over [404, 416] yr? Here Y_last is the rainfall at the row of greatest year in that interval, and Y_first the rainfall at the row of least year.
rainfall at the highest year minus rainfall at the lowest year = -0.6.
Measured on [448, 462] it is -1.2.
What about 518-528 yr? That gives -1.5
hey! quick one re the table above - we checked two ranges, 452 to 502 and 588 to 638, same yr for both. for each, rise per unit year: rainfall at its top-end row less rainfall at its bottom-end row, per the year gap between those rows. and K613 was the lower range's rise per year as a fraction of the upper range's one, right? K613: 21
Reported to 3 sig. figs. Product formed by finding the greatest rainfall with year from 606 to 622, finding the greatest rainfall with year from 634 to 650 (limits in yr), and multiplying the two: 121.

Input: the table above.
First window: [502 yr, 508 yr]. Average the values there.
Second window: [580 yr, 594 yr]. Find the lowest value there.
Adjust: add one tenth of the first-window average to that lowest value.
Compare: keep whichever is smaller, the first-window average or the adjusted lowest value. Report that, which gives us 11.9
